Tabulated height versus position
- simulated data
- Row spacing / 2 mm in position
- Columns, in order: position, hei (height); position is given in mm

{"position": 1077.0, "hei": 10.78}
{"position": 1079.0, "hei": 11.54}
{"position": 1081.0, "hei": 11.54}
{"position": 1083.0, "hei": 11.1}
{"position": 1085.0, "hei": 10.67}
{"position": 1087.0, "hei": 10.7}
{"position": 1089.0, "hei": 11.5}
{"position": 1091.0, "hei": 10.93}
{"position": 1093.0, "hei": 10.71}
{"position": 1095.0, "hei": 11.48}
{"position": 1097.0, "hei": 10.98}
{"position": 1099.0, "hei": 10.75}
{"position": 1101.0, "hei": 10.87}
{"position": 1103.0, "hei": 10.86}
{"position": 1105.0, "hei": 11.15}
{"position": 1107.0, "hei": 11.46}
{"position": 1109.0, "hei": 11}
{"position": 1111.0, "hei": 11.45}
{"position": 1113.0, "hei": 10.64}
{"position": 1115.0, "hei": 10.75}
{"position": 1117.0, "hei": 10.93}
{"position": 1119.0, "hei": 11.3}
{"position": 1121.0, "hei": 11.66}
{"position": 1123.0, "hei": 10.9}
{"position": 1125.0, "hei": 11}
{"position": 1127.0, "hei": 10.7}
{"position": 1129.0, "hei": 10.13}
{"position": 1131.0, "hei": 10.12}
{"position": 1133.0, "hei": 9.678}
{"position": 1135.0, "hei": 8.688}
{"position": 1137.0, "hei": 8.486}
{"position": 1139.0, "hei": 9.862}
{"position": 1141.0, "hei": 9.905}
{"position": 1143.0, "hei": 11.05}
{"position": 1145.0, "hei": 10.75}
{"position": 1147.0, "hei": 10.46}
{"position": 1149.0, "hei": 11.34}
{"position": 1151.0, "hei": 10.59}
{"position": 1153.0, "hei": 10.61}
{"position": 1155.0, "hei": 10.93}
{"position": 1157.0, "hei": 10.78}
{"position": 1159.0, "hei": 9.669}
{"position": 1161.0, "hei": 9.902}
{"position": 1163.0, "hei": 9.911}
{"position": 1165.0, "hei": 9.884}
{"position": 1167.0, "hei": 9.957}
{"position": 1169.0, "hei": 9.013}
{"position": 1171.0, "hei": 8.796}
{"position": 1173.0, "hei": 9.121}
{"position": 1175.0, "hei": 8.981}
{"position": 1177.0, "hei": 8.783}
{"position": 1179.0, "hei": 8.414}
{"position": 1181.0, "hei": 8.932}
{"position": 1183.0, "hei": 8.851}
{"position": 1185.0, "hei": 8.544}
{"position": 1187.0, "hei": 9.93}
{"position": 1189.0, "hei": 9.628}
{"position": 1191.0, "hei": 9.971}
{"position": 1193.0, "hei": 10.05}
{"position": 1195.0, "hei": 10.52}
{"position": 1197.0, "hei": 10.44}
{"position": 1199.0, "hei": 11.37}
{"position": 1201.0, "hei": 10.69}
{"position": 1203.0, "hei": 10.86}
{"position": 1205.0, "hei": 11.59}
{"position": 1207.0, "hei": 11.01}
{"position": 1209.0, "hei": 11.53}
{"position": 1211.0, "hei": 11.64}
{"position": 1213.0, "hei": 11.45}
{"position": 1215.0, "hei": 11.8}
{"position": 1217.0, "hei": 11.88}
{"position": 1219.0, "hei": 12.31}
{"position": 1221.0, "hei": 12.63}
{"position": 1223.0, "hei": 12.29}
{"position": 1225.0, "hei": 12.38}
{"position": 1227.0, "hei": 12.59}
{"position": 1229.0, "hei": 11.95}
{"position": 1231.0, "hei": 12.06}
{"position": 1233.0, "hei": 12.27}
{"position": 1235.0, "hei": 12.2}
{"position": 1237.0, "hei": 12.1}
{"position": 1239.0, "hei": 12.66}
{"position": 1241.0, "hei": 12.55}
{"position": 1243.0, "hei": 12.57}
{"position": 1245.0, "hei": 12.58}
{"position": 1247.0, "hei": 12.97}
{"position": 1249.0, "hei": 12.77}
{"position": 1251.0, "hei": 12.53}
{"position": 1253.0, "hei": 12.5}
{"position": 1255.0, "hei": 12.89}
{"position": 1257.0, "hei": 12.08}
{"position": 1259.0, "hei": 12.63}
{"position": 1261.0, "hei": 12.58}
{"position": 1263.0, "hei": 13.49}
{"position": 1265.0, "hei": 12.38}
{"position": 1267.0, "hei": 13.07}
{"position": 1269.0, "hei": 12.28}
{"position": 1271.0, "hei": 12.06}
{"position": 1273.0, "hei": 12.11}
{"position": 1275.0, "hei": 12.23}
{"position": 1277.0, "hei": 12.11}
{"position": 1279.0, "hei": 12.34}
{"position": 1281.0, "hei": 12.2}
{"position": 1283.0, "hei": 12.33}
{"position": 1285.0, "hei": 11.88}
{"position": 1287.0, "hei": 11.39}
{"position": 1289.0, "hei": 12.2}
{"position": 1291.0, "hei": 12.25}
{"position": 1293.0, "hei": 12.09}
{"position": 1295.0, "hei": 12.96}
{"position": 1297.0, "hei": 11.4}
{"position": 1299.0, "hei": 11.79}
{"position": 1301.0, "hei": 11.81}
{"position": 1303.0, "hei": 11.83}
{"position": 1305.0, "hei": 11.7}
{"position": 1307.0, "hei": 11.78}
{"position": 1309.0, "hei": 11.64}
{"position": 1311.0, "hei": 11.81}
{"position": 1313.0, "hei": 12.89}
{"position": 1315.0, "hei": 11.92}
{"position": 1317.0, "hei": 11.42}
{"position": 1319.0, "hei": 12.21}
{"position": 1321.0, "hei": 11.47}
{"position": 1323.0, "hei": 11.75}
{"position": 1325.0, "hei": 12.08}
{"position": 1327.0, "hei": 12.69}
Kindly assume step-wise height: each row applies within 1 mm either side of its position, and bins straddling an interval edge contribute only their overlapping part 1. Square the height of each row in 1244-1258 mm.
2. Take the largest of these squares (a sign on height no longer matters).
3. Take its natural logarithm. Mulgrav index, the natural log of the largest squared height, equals 5.13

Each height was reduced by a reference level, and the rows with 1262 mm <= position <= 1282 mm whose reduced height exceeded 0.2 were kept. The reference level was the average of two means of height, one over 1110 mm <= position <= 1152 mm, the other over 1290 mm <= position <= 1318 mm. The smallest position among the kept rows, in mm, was 1263.0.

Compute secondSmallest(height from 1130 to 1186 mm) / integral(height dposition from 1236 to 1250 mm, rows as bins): 0.048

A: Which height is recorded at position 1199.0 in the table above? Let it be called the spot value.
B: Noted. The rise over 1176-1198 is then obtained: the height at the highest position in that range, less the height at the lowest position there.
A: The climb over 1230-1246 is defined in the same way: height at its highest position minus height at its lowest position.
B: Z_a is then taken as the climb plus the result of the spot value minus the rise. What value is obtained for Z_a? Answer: 10.2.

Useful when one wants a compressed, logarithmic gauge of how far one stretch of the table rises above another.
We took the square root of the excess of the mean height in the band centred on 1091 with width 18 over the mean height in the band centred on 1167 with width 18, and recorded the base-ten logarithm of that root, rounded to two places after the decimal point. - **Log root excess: 0.09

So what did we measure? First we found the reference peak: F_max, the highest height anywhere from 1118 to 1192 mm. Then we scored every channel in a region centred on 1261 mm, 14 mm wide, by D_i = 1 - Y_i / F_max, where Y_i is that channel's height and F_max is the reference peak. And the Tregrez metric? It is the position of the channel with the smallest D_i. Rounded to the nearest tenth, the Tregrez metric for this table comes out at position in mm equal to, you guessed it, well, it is 1263.0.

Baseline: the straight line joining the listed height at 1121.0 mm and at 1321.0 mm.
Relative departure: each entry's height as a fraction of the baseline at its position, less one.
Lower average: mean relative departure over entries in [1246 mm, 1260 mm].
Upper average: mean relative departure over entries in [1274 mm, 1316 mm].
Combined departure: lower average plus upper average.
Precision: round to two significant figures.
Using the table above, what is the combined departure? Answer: 0.14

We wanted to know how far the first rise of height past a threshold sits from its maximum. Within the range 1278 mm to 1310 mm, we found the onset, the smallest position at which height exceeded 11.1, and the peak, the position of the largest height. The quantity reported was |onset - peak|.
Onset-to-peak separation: 16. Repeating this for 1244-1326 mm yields 18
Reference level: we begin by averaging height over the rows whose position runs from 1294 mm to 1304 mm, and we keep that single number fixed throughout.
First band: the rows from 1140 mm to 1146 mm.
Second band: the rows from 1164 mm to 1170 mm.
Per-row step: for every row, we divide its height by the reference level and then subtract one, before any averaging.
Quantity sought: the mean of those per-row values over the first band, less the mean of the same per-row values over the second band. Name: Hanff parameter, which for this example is 0.08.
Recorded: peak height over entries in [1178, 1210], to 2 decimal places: 11.59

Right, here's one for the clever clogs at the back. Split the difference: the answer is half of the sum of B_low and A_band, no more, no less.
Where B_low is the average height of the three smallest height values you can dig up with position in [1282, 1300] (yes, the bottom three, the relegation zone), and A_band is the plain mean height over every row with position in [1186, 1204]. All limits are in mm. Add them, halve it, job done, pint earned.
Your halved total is 11.0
